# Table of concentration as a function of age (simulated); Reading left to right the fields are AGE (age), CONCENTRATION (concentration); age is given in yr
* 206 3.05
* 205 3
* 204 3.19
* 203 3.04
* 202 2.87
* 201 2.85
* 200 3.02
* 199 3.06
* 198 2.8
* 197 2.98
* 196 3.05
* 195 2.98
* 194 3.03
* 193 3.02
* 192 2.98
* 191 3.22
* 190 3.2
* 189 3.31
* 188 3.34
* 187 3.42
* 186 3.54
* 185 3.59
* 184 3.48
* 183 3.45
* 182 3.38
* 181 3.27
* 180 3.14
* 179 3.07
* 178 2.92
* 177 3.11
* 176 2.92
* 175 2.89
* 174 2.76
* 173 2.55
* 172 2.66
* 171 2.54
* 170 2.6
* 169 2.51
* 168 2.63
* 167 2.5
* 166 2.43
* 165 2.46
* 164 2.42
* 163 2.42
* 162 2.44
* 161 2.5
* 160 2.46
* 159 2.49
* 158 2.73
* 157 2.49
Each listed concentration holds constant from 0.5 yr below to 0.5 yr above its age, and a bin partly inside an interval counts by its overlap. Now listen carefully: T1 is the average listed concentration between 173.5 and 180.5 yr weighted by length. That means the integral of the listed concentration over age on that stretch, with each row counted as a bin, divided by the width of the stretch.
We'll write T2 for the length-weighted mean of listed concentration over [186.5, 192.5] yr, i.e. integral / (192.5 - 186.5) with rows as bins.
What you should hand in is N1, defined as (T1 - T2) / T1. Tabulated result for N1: -0.09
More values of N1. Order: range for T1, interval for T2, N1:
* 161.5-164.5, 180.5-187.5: -0.42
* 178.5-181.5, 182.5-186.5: -0.11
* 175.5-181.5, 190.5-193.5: 0.00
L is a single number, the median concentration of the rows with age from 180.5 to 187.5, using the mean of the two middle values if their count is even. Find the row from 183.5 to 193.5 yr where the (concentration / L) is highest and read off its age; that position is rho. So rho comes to 185 yr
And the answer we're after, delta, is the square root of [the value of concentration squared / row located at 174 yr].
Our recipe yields 2.8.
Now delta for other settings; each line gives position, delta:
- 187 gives 3.4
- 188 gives 3.3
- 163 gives 2.4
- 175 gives 2.9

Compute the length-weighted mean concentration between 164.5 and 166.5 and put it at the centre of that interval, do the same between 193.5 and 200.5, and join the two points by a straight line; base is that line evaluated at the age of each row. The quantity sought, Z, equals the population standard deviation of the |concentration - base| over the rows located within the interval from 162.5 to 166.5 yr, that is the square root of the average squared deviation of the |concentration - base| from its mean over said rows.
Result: 0.009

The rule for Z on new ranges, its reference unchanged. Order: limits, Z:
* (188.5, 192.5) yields 0.139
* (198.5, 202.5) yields 0.089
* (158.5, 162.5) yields 0.038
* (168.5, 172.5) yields 0.045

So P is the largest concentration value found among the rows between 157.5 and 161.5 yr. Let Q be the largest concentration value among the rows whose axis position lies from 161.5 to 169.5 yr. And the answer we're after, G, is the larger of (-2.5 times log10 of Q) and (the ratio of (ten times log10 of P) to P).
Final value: 1.598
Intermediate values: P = 2.73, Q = 2.63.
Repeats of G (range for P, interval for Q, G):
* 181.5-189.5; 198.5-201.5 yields 1.546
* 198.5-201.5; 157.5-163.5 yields 1.587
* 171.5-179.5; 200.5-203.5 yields 1.584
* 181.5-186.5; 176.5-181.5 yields 1.546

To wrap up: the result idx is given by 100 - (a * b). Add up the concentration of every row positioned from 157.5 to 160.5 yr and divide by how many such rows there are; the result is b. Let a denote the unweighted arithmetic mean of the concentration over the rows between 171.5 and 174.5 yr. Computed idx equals 93.2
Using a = 2.66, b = 2.56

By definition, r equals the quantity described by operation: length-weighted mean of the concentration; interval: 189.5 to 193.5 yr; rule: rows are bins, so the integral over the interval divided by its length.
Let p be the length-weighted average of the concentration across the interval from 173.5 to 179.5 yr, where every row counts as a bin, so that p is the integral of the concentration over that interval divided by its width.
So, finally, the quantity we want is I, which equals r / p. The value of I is 1.05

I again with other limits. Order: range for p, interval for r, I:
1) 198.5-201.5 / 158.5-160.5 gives 0.83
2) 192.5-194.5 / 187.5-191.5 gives 1.08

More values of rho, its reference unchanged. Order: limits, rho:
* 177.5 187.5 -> 185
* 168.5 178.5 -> 177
